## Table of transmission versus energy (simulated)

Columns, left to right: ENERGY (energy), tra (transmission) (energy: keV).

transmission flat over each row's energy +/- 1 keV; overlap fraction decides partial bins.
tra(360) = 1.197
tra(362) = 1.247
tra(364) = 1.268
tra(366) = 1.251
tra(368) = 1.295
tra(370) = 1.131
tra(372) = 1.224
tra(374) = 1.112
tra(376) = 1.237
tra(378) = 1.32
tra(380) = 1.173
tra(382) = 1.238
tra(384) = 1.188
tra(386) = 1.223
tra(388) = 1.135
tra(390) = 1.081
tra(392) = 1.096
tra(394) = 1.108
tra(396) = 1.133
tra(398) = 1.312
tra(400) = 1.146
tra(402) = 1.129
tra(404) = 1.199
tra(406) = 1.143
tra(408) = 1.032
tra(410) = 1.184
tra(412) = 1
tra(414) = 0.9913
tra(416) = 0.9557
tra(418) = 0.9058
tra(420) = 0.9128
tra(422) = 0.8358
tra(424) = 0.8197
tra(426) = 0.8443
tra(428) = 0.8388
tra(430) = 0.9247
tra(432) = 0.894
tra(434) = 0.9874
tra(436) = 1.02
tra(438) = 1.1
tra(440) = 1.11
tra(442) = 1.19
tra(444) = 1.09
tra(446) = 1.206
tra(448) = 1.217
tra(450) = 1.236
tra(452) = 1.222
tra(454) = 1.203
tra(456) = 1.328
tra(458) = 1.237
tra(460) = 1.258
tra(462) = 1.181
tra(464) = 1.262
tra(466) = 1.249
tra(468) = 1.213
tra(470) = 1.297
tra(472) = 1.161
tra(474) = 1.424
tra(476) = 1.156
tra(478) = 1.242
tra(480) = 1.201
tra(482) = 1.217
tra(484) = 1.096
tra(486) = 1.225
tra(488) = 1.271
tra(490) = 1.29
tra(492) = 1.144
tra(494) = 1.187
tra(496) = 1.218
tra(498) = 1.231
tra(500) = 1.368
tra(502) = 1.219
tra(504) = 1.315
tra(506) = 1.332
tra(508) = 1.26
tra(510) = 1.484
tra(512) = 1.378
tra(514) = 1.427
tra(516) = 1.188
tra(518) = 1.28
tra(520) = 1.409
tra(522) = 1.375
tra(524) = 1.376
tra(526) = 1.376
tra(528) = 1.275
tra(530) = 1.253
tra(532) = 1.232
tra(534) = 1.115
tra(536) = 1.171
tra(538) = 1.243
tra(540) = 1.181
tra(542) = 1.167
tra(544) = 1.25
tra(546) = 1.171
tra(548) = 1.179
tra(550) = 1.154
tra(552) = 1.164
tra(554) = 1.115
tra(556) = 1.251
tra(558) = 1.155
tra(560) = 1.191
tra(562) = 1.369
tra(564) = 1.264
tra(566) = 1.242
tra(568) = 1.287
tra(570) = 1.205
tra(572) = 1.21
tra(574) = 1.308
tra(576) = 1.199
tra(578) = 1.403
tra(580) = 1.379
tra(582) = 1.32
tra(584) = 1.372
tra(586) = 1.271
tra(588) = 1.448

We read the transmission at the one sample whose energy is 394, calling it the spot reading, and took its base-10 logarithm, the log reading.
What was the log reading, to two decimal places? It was 0.04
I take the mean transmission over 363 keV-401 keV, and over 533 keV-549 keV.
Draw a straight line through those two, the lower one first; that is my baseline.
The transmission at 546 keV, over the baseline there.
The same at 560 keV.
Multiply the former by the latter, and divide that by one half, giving 1.99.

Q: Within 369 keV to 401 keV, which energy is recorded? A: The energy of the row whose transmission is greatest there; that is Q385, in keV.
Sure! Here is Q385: 378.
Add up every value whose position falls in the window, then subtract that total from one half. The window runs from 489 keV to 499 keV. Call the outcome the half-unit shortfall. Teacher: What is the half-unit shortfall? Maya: -5.6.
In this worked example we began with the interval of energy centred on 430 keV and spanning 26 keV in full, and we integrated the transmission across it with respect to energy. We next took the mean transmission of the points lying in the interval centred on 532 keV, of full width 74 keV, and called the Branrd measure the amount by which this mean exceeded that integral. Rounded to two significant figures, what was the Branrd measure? -24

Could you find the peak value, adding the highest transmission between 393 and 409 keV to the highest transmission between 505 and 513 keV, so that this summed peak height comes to 2.80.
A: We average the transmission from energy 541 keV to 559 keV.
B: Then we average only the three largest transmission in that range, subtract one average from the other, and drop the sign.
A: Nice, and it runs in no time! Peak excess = 0.048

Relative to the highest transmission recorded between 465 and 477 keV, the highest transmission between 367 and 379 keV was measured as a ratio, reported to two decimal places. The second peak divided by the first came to 0.93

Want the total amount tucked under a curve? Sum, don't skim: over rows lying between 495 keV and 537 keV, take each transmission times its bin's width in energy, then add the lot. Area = 55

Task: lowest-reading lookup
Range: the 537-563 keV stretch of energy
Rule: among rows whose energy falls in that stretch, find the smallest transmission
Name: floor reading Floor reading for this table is 1.115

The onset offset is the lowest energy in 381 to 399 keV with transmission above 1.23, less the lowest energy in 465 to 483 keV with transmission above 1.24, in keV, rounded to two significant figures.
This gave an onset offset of -84 keV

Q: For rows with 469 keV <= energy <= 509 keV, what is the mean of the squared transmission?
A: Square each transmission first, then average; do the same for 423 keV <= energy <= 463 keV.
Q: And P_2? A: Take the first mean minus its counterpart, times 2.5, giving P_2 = 0.82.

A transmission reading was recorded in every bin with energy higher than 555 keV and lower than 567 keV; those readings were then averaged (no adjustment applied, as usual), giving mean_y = 1.25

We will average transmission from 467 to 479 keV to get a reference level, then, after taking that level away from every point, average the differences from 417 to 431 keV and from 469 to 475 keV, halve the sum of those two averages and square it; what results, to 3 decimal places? 0.028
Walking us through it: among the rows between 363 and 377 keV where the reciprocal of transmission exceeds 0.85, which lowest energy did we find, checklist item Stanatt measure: 370 keV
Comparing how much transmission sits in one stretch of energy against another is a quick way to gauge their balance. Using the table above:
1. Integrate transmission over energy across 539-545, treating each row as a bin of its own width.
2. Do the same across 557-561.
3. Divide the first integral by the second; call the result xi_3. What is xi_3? 1.5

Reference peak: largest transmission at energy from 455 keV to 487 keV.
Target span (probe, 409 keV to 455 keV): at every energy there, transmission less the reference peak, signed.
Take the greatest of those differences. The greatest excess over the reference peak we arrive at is -0.19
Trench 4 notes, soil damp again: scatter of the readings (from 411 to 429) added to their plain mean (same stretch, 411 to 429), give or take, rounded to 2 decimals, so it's 0.97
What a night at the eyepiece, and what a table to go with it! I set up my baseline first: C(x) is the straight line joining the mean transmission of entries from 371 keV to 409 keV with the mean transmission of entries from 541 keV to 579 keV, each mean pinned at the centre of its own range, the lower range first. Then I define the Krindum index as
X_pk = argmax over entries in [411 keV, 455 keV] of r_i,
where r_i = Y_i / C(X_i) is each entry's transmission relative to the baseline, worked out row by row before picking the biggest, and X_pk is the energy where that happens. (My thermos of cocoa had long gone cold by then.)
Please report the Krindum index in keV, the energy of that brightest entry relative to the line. 450 keV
